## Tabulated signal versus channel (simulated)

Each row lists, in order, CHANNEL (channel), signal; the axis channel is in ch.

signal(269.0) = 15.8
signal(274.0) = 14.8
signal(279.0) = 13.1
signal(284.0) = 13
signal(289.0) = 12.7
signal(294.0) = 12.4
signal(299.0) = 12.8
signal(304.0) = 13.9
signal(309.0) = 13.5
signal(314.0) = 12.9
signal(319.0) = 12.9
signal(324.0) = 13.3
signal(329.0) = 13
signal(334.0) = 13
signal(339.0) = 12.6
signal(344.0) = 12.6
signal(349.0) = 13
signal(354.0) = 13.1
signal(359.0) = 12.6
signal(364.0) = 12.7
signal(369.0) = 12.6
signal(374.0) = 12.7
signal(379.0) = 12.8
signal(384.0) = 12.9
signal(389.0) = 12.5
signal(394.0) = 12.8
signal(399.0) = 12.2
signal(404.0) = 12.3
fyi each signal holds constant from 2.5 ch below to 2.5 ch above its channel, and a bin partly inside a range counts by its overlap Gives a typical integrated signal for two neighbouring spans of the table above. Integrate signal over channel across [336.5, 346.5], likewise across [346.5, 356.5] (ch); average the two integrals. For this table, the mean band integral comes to 128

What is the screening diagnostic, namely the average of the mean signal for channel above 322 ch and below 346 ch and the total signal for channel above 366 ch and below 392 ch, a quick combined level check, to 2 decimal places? 38.20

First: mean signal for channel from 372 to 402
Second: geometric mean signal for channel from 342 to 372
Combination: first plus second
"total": 25.4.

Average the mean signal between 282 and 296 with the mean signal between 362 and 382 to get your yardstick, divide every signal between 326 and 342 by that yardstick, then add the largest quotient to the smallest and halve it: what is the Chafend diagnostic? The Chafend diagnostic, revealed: 1.01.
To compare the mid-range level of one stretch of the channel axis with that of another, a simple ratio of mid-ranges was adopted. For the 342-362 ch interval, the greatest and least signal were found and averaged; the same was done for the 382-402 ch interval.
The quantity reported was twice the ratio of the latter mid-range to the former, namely 1.95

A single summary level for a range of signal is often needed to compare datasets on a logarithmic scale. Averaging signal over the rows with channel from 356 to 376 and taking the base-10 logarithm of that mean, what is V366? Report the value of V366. 1.10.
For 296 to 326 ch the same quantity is 1.12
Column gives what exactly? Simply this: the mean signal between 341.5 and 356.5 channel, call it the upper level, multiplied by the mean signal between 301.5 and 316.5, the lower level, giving 173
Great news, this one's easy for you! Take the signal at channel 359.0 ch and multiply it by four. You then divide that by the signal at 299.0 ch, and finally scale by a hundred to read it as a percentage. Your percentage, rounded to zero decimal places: 394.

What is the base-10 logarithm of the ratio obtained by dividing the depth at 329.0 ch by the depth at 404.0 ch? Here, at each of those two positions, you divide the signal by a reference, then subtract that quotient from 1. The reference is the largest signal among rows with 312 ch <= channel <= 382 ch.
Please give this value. -0.5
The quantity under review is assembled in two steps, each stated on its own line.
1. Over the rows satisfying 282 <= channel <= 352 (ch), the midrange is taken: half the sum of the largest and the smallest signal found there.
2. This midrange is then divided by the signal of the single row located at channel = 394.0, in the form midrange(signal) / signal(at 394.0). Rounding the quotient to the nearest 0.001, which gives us 1.027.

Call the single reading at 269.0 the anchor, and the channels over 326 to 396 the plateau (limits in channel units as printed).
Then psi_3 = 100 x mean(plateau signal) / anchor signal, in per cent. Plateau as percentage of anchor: 81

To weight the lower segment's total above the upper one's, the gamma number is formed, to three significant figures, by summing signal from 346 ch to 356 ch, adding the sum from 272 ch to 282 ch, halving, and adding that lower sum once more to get 54.9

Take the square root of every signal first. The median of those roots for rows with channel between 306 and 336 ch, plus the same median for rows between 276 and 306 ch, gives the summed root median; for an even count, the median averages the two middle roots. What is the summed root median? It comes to 7.20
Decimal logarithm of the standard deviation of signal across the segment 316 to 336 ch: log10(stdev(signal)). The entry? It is -0.8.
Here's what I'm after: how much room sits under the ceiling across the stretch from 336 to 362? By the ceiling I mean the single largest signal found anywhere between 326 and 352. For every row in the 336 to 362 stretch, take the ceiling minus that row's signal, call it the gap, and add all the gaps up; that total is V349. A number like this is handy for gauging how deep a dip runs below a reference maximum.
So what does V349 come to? 1.1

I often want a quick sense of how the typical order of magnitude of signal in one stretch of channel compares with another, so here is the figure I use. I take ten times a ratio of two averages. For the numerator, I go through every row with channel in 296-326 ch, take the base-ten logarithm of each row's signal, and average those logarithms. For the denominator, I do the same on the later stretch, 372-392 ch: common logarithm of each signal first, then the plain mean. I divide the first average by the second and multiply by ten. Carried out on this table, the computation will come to 10.1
